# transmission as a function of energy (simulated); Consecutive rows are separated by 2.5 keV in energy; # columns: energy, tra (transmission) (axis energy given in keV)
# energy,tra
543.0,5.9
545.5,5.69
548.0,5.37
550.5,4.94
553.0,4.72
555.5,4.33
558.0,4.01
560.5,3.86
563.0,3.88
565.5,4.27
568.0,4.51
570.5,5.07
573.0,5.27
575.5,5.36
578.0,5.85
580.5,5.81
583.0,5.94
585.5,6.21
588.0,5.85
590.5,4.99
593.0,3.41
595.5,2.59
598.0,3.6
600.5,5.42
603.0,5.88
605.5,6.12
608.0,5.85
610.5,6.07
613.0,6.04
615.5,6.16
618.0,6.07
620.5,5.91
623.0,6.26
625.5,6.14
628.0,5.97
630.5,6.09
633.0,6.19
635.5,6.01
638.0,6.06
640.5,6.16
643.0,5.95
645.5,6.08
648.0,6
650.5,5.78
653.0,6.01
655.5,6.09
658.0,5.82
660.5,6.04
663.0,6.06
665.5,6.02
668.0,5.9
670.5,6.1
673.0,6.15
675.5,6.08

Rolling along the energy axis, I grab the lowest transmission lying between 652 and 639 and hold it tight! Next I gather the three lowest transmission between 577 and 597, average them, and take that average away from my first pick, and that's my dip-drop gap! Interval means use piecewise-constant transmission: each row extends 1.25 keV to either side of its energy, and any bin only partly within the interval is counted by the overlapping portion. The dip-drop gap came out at 2.1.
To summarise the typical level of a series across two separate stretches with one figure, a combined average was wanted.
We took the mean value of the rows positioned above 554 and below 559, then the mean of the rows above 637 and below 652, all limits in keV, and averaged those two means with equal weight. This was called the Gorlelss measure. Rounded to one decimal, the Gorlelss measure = 5.1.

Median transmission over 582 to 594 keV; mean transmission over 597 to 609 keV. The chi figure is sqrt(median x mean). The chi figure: 5.6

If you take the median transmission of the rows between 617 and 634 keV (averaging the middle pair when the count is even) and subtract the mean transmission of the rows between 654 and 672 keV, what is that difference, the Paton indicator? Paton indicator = 0.1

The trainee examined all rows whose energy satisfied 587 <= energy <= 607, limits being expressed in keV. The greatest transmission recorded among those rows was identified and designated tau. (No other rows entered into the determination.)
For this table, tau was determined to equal 6.12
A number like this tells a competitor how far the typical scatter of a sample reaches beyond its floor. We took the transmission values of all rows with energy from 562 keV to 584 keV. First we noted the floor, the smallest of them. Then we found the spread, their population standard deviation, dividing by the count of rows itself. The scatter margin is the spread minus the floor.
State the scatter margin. -3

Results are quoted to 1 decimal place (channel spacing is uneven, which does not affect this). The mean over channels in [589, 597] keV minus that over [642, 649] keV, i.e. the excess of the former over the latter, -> -2.3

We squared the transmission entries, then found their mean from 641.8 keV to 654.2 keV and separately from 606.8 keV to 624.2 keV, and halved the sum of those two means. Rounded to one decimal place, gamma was 36.1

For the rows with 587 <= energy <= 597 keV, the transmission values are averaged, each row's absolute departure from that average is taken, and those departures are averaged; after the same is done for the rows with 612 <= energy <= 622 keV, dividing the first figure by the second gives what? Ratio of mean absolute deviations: 17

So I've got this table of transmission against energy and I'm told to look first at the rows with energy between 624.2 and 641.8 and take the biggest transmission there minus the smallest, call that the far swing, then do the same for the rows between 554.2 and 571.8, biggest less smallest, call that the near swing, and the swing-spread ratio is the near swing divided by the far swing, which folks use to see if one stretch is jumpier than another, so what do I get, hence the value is 5.5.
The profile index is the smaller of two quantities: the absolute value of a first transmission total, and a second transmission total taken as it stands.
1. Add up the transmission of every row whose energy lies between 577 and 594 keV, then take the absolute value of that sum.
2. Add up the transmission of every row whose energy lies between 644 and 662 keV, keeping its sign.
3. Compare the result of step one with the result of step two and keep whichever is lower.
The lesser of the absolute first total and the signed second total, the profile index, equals 38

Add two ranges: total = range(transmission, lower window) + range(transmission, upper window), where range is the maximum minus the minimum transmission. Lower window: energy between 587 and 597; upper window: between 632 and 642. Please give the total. 3.4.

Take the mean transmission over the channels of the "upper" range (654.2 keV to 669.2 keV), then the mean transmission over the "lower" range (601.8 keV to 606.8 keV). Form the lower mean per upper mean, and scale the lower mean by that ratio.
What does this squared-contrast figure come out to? 6.0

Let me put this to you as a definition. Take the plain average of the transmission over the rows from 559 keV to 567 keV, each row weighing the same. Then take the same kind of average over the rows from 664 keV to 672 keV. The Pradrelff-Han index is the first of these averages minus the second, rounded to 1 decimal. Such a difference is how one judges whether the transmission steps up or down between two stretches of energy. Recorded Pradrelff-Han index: -2.0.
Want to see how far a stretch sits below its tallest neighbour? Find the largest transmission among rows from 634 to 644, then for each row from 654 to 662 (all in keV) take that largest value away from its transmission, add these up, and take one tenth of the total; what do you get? -0.05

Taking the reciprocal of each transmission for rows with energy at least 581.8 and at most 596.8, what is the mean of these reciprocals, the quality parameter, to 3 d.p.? 0.230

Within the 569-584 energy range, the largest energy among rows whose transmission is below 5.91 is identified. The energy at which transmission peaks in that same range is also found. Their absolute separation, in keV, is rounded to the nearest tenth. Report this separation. 2.5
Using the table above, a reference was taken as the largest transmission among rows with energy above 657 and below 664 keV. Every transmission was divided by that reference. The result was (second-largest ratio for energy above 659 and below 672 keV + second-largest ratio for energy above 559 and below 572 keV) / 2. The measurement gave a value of 0.87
